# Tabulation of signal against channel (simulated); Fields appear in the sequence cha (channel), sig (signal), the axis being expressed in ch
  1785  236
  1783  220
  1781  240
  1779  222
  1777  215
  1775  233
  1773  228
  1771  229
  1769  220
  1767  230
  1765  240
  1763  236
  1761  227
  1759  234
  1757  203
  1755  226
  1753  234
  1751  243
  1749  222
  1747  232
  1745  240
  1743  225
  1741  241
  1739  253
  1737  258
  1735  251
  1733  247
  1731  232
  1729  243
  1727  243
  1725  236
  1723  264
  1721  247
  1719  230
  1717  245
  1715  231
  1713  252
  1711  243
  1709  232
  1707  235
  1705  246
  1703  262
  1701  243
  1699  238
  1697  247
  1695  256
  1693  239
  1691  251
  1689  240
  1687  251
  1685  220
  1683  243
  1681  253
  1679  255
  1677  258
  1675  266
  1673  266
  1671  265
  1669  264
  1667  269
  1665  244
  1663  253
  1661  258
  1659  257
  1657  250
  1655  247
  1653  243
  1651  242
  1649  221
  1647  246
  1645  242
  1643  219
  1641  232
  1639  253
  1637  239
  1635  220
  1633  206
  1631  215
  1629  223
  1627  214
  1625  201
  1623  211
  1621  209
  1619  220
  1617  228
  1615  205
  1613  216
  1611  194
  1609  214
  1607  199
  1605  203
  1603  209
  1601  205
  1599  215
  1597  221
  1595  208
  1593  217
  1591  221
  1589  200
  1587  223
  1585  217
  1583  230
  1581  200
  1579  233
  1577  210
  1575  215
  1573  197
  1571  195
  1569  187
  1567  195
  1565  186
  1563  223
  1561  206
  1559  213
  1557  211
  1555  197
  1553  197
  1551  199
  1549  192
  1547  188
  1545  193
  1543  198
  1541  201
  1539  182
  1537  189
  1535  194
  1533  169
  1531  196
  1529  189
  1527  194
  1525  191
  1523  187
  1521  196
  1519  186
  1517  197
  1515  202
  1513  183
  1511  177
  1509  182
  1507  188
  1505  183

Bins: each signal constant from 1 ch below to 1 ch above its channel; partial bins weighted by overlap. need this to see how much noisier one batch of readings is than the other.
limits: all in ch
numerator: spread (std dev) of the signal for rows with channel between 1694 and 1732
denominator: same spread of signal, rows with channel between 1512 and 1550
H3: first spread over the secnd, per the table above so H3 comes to 1.29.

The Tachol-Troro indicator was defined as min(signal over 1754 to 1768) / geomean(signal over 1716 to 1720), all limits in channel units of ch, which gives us 0.86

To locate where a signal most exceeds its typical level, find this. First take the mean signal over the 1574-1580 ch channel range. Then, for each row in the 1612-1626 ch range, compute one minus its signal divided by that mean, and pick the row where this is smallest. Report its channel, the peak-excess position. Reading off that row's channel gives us 1617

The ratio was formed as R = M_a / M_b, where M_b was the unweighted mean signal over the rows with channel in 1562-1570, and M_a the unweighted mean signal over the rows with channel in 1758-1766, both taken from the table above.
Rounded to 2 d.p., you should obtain 1.18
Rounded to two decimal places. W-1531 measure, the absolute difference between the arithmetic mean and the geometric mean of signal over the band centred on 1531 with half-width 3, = 0.36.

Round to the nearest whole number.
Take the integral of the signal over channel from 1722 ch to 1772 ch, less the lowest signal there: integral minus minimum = 11615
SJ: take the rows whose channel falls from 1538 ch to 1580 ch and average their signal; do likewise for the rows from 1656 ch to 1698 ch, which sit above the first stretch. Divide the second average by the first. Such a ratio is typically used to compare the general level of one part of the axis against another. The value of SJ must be 1.26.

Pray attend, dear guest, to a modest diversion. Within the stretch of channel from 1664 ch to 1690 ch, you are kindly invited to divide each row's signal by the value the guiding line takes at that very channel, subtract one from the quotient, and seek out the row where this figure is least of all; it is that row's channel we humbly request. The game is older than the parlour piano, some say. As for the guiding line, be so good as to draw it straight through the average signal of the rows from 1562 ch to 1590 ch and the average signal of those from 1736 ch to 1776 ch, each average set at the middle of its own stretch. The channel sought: 1685 ch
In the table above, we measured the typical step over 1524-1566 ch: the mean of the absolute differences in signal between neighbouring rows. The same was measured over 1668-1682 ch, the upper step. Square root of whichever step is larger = 3.2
